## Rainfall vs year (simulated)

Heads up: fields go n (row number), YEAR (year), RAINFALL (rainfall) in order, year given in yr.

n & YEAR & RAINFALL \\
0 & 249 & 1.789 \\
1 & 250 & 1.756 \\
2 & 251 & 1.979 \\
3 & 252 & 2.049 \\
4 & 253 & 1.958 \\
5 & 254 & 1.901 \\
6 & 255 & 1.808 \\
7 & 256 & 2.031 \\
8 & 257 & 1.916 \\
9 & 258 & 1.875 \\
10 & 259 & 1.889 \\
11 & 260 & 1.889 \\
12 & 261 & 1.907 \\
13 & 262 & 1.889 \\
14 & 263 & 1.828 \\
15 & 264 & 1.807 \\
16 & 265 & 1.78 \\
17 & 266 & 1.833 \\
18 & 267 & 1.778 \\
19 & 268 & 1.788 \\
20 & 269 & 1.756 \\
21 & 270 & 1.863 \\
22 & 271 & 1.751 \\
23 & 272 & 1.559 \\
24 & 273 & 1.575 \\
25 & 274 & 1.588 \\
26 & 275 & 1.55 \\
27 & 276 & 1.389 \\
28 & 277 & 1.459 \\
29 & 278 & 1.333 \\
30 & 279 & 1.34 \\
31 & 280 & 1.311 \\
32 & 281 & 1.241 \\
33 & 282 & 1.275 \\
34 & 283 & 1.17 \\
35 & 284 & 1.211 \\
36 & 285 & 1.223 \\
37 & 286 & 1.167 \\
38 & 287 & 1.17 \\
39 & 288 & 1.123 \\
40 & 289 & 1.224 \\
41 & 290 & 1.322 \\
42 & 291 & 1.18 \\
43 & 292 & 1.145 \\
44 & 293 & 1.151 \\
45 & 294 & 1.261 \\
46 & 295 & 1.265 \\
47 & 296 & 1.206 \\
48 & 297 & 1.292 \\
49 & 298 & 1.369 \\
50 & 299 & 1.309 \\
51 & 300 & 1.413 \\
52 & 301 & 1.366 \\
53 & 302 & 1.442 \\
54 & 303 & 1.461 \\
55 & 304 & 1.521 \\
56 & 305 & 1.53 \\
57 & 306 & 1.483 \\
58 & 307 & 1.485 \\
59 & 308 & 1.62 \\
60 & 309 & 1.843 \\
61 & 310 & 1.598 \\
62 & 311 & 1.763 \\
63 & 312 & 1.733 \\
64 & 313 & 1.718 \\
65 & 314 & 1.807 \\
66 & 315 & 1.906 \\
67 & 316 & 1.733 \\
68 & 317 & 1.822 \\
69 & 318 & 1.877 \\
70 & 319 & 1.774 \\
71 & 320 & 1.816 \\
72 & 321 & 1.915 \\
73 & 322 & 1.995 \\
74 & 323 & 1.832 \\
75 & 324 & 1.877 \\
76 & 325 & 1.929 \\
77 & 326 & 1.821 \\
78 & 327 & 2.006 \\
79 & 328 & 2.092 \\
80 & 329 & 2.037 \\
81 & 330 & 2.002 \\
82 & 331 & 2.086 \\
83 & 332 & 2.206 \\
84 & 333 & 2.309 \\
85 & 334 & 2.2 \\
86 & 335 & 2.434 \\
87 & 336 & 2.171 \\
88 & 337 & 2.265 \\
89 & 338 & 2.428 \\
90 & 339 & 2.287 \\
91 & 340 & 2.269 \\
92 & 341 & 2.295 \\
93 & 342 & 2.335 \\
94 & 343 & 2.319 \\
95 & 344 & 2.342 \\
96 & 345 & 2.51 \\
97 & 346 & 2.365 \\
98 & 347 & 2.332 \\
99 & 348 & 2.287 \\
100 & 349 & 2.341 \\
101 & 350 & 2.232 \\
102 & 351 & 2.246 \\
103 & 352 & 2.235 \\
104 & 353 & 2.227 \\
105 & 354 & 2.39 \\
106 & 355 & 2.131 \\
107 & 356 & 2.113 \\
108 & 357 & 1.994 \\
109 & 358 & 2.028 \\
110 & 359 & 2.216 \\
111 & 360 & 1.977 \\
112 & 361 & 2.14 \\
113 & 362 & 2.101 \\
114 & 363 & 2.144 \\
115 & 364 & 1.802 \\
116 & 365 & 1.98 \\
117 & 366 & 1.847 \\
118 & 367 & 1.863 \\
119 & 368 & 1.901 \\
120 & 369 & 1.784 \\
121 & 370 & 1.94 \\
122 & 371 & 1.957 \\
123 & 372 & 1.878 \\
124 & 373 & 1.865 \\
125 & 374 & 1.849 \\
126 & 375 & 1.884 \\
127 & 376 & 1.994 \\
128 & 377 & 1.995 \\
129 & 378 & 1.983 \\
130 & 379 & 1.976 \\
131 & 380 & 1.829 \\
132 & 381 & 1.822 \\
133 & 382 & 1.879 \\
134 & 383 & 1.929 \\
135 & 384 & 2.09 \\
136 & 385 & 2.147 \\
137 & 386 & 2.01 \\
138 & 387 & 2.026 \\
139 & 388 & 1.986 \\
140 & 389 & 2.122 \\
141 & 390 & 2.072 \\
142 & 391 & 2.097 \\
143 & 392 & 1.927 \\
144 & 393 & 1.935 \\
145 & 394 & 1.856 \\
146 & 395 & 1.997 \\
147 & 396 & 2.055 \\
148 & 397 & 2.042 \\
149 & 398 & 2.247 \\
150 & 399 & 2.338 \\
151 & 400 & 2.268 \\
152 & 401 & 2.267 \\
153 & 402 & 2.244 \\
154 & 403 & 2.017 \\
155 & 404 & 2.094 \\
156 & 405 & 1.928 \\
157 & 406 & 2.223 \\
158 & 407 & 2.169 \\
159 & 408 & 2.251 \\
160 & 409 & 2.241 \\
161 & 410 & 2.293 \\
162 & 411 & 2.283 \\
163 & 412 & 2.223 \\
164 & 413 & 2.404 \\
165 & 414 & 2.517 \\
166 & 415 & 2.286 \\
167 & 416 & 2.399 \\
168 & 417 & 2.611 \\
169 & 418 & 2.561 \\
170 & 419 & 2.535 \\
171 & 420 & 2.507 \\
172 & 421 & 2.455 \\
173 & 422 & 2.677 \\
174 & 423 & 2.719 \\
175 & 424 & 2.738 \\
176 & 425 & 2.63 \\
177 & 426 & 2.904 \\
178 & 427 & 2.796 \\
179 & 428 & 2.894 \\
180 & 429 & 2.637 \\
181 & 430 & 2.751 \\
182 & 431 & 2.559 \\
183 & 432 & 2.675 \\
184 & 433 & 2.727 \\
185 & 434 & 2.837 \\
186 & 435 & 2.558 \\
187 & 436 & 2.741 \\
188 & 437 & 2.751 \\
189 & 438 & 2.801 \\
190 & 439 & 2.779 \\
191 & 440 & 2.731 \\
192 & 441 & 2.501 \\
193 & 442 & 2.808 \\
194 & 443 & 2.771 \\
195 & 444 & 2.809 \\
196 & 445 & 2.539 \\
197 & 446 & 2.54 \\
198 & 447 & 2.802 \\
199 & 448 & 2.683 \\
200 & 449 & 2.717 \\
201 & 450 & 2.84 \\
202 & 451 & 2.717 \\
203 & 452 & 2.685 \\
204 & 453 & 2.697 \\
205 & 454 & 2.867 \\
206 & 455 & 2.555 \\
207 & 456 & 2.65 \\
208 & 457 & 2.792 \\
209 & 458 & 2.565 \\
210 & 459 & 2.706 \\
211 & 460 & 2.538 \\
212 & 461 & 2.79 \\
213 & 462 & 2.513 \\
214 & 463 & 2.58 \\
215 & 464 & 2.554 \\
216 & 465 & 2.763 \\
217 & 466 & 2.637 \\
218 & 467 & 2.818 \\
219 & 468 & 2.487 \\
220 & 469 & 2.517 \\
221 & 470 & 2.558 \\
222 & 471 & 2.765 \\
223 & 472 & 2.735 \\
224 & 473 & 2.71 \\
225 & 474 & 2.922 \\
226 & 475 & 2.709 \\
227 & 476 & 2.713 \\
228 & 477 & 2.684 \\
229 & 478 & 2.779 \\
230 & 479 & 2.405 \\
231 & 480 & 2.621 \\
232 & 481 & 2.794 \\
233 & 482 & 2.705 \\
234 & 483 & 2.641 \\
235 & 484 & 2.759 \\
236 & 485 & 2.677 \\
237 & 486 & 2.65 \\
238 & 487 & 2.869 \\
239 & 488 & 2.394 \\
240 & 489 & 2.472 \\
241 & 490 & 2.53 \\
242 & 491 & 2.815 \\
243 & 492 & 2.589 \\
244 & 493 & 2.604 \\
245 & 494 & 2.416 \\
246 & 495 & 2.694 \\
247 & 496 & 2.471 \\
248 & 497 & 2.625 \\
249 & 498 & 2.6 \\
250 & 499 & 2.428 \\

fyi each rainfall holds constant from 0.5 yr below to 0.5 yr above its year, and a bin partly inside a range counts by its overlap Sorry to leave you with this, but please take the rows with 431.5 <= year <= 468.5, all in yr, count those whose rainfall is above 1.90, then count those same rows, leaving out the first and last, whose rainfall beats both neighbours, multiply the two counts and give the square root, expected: 21.9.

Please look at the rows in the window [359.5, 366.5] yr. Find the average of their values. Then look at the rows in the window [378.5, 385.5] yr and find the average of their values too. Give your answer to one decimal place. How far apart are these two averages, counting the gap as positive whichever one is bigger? 0.0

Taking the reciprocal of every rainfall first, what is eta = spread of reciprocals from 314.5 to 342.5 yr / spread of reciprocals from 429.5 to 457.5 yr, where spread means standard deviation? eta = 3.4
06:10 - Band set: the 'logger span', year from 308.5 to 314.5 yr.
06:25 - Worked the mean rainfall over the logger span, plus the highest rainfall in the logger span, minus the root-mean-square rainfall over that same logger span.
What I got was 1.8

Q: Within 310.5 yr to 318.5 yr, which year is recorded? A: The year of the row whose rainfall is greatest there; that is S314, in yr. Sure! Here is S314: 315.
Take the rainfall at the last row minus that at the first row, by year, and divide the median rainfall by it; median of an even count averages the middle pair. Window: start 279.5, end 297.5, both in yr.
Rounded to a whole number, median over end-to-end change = -64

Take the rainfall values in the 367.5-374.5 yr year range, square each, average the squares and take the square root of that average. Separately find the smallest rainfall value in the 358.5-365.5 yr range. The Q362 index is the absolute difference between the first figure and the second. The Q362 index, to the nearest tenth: 0.1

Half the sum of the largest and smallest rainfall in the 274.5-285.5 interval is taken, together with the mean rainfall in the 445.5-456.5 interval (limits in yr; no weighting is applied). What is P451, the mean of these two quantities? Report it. 2.03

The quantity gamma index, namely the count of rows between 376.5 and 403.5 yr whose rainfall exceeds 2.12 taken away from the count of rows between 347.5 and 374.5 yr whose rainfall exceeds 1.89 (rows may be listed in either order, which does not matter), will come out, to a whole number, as 13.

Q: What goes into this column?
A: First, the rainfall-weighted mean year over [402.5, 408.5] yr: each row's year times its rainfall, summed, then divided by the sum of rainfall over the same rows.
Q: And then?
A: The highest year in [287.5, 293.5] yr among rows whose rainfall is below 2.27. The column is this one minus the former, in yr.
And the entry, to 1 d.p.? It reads -112.6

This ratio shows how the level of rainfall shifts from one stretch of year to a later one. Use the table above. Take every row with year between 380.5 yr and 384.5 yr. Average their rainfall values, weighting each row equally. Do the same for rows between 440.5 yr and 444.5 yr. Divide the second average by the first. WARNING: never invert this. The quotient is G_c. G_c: 1.41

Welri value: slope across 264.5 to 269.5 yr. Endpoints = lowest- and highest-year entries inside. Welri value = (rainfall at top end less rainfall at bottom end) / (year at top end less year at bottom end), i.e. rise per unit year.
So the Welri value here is -0.01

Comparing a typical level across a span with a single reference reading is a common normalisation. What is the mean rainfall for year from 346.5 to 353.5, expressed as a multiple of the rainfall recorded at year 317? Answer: 1.2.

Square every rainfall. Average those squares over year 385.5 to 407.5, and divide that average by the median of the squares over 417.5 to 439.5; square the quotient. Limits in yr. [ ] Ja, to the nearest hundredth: 0.35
